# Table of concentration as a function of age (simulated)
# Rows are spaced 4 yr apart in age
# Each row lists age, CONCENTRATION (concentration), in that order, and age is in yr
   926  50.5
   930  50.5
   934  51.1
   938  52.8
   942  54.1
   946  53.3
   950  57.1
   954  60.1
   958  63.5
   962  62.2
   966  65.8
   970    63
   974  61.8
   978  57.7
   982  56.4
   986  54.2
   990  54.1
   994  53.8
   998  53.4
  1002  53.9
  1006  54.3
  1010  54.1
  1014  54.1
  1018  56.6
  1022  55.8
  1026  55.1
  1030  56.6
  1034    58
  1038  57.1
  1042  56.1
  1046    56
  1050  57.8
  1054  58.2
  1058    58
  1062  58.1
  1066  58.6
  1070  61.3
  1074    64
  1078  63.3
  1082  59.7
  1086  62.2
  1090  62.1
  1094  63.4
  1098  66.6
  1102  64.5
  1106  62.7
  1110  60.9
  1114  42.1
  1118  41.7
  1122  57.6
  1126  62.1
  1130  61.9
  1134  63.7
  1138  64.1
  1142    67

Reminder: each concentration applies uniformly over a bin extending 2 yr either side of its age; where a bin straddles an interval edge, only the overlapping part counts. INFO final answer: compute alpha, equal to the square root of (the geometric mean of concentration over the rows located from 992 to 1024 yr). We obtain 7.38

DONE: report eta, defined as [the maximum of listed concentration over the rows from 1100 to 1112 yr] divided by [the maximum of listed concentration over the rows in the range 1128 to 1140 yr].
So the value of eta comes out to 1.01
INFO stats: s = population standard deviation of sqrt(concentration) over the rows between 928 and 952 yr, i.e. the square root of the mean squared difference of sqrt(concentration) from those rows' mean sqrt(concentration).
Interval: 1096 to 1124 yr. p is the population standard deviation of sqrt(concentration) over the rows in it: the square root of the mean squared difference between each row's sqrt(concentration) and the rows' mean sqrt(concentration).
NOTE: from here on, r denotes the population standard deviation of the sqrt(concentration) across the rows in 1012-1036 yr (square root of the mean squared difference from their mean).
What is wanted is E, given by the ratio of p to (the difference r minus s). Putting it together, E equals -10.3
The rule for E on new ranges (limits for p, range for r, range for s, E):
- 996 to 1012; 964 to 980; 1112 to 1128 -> -0.1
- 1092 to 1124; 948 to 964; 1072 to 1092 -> 10.2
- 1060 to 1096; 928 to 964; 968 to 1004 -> 1.7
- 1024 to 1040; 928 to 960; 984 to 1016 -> 0.3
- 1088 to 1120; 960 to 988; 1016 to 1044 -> 3.4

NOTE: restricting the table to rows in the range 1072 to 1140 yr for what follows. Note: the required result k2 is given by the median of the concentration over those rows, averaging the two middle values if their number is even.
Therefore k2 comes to 62.2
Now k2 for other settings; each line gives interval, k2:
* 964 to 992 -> 57.7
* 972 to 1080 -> 56.6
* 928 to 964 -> 54.1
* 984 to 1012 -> 54.1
